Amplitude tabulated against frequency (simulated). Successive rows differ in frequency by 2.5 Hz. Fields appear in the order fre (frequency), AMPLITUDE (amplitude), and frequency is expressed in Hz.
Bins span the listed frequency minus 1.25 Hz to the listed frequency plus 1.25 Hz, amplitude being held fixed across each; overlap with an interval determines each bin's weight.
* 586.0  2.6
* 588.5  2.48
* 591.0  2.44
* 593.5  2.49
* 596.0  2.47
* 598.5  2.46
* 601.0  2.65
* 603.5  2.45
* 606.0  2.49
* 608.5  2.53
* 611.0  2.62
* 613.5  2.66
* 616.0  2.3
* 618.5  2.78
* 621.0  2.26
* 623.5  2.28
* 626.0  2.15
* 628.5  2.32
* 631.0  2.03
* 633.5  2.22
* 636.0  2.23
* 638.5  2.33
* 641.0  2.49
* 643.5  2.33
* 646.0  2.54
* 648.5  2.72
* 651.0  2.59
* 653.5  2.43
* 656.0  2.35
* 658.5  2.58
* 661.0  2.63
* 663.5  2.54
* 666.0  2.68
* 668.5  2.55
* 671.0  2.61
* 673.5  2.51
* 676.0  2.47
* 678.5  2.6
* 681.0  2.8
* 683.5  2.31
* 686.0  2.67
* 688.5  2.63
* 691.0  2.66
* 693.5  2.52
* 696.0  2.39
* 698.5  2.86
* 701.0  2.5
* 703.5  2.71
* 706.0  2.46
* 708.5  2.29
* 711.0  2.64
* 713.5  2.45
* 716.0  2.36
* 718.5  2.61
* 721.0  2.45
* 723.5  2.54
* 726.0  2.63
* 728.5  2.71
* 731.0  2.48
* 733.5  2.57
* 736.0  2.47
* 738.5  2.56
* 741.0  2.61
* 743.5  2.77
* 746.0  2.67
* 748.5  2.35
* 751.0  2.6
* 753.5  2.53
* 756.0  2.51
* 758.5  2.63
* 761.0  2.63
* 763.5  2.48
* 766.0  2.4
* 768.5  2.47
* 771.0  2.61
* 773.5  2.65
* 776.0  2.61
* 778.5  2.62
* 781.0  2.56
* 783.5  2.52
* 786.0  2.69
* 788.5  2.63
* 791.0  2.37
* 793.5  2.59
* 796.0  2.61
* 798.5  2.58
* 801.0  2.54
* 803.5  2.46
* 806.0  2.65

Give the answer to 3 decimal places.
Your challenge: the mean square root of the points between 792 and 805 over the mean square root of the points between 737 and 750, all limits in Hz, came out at 0.993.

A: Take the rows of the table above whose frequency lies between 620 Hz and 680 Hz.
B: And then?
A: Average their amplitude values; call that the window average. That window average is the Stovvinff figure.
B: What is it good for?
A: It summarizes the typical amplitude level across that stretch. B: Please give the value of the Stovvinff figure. 2.44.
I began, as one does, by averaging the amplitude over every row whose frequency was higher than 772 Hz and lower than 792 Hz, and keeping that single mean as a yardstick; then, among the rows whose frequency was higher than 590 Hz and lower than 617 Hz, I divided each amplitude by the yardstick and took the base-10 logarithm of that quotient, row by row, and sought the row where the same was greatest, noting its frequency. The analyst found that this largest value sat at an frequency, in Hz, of 613.5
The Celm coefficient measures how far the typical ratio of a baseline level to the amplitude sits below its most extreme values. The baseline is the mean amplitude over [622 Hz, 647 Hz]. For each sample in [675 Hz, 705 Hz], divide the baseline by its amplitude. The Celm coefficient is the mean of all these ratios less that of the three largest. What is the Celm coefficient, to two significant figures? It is -0.073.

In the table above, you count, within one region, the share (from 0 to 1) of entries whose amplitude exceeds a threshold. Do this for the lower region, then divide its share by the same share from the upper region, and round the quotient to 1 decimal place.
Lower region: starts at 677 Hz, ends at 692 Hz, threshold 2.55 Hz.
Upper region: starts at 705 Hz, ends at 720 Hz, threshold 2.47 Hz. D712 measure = 2.5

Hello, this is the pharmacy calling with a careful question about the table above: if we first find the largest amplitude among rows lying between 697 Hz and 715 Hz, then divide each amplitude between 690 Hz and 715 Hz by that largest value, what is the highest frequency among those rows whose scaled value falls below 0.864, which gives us 713.5 Hz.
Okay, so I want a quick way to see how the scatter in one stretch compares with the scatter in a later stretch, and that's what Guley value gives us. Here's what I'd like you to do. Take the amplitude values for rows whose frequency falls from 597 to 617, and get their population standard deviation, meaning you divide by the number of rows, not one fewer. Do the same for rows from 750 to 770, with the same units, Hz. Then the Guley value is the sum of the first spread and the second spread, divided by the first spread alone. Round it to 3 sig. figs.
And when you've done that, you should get 1.68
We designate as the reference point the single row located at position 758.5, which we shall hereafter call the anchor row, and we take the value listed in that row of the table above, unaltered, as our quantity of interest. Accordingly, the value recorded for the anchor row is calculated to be 2.63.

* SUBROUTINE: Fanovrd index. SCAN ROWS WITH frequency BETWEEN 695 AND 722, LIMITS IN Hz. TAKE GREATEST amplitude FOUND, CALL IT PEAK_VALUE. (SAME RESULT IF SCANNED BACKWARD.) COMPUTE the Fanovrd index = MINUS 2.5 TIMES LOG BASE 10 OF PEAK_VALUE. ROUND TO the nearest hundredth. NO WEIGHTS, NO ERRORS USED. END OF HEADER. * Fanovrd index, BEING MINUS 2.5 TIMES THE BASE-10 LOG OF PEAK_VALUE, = -1.14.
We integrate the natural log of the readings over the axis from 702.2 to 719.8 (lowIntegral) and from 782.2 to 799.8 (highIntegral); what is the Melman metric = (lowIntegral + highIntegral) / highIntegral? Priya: 1.97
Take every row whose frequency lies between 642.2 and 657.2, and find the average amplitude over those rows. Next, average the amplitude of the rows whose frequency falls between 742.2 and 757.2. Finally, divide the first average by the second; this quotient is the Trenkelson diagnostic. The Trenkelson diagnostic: 0.97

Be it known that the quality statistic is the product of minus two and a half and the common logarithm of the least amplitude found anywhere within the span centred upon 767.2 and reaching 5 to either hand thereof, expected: -0.95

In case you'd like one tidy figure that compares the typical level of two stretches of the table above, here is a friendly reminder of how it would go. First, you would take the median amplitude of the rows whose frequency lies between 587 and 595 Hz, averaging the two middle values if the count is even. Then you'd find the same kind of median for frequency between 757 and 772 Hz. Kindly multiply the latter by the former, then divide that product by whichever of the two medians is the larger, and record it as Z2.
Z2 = 2.48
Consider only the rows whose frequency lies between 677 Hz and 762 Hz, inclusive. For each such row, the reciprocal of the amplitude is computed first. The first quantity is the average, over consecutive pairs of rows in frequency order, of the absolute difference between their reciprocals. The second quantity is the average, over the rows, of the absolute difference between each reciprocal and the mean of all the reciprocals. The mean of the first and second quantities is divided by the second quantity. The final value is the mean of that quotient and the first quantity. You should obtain 0.662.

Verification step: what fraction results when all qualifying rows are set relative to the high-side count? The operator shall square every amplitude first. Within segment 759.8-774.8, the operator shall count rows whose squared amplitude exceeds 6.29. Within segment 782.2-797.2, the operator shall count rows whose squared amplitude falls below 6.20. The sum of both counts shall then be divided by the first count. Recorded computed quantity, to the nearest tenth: 1.3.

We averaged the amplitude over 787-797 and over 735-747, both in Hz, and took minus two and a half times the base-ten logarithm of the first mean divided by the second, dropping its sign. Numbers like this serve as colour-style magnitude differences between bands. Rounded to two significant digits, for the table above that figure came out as 0.028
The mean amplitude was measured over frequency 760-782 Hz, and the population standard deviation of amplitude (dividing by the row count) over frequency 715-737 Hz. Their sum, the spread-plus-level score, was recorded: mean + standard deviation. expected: 2.66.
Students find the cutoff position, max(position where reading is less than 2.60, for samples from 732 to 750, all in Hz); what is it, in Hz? 748.5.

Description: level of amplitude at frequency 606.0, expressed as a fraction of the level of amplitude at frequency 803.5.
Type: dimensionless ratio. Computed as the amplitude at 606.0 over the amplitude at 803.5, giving 1.01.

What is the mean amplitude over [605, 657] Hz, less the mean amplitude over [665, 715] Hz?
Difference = -0.15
